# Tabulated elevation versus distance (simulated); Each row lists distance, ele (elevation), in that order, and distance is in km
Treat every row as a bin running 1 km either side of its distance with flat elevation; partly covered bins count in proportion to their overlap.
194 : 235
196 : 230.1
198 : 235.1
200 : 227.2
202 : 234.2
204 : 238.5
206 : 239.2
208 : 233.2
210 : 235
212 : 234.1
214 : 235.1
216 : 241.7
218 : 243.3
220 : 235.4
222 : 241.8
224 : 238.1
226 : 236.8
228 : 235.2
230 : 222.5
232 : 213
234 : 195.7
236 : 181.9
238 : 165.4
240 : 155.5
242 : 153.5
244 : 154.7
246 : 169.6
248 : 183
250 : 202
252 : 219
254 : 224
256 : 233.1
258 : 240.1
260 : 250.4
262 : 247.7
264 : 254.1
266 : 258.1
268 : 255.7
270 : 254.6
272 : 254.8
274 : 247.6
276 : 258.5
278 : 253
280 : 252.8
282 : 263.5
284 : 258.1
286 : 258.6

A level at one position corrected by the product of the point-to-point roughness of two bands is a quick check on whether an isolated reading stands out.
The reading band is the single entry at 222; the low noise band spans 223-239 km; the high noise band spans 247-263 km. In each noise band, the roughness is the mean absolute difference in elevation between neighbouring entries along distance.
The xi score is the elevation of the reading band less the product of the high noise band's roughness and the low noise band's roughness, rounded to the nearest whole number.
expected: 138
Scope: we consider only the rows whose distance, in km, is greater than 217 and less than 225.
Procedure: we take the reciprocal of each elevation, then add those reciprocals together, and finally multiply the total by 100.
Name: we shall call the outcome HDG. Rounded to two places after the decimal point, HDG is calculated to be 1.67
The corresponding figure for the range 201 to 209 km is 1.69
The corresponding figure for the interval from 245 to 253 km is 2.09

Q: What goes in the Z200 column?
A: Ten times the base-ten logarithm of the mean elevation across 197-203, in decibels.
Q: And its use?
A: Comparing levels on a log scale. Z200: 23.7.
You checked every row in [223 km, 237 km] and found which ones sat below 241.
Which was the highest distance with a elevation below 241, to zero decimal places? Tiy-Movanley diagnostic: 236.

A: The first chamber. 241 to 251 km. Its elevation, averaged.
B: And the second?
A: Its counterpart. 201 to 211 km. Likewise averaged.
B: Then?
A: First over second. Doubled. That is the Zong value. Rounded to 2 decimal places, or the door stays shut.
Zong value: 1.46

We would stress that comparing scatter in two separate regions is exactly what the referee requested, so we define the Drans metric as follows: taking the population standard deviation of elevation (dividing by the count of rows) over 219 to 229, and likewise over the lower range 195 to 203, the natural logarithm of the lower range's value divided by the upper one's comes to 0.3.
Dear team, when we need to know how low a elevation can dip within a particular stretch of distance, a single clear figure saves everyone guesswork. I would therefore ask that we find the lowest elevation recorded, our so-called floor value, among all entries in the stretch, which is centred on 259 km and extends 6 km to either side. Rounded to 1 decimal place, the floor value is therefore 224.0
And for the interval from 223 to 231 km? 222.5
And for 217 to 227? 235.4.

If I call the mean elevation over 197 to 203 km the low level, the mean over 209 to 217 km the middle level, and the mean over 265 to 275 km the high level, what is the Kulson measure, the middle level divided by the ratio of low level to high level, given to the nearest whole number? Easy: 259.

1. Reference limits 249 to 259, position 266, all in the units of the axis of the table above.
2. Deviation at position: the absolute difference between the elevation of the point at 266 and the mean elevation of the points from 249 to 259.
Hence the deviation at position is 34.5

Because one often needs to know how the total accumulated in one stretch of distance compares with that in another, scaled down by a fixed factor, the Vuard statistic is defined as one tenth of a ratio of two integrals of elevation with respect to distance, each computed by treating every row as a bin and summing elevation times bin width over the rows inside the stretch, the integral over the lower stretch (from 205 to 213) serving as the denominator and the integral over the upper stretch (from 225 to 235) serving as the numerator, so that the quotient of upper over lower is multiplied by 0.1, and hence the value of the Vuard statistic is 0.12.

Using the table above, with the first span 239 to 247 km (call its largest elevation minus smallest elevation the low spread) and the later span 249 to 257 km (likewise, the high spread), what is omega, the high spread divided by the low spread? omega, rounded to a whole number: 2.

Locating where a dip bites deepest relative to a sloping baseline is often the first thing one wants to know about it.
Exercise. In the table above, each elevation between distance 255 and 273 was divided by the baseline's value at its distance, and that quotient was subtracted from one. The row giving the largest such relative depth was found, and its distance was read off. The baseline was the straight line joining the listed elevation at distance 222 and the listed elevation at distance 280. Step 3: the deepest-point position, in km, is 256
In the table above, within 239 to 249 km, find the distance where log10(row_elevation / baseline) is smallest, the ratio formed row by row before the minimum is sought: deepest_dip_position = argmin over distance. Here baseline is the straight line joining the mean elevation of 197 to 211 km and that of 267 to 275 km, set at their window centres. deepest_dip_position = 242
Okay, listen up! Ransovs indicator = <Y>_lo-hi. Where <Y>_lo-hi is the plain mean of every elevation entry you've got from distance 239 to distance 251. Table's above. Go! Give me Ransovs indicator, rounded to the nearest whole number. 170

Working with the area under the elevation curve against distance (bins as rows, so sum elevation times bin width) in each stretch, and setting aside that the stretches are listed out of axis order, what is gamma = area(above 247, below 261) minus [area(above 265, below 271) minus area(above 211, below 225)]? 4905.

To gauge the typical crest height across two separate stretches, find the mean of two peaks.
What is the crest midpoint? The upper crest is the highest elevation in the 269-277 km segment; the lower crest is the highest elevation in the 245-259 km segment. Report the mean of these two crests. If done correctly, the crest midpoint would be 249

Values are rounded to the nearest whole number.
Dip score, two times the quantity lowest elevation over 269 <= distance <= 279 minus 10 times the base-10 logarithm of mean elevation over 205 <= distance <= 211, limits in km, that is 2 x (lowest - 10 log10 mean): 448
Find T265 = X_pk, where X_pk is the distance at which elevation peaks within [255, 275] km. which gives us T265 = 266 km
